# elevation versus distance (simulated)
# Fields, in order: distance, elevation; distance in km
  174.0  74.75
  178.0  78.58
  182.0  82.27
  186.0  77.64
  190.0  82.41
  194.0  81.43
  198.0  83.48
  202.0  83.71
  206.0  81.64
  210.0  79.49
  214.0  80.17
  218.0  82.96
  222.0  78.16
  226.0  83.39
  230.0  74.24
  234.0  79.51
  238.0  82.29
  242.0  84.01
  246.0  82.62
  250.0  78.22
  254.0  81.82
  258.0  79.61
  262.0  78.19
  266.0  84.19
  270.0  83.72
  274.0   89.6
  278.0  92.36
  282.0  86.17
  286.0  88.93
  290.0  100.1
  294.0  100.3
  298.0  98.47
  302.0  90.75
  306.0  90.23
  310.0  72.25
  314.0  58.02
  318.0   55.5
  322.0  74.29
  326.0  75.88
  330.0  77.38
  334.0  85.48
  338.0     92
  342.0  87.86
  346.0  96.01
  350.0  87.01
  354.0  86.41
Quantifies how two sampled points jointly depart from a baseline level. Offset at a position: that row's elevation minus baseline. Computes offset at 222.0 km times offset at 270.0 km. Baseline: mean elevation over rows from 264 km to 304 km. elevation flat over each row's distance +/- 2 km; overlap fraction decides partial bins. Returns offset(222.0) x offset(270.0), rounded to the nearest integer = 103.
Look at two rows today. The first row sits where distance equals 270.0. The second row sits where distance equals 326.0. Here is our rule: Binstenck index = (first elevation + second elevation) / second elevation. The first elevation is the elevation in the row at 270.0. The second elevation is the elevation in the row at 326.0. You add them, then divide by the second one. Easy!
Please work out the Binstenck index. 2.10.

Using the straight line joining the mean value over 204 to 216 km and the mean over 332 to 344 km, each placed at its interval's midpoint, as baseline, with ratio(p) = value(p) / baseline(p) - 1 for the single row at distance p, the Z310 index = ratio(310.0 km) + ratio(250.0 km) -0.22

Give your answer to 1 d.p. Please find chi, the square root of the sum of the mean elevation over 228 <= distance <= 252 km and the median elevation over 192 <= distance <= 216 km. 12.7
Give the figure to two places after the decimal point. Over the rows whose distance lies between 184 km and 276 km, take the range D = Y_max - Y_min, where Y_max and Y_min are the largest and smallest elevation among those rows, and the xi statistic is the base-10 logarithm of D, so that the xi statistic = 1.19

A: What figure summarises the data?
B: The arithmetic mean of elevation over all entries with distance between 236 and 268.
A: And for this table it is 81.4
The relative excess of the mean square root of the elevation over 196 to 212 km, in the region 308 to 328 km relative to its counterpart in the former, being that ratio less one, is -0.10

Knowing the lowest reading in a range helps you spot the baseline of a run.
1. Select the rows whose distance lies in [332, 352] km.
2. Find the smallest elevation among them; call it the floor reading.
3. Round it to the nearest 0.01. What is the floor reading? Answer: 85.48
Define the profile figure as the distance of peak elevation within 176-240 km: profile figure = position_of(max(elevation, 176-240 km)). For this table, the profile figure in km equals 202.0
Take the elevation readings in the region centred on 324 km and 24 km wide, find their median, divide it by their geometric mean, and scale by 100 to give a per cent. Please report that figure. 107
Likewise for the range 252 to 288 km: 99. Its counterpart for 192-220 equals 100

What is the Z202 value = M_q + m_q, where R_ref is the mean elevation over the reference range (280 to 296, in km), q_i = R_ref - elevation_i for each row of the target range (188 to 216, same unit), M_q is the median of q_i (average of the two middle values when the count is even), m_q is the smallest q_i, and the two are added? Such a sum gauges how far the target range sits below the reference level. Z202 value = 22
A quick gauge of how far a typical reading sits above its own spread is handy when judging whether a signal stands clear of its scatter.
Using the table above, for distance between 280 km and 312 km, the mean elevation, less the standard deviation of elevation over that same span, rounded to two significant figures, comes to 82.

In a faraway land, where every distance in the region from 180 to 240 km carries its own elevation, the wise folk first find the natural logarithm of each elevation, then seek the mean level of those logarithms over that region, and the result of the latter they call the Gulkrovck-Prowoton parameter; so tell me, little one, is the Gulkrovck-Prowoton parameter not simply 4.39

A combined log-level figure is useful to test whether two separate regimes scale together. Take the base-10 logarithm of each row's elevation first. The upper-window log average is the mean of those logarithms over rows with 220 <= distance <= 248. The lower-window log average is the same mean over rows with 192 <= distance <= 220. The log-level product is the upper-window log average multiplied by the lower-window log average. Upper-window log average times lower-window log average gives 3.65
